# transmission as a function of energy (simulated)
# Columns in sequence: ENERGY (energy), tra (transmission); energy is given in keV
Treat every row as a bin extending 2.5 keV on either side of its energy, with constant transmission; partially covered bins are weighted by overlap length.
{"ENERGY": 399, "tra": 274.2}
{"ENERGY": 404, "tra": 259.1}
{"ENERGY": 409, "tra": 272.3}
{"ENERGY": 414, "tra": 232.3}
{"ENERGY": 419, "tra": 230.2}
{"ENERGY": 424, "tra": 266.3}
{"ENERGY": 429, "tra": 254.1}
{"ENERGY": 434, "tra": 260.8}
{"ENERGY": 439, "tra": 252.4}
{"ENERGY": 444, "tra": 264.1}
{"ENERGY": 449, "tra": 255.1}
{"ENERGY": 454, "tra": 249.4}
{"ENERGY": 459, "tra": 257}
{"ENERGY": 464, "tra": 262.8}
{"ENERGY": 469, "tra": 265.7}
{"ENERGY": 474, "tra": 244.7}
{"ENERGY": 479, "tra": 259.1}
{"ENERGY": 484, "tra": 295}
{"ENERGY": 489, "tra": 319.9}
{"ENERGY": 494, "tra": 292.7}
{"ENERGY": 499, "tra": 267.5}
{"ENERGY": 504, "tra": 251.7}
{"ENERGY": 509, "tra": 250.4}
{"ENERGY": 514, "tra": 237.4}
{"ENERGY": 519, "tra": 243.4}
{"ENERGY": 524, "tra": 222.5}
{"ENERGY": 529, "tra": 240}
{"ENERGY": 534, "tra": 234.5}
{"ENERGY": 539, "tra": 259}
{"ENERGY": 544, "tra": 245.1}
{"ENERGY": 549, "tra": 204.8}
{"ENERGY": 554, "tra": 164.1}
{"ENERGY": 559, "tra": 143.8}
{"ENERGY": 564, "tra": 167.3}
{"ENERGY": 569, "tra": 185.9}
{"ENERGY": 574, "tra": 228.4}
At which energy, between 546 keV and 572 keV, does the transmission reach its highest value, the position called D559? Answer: 549 keV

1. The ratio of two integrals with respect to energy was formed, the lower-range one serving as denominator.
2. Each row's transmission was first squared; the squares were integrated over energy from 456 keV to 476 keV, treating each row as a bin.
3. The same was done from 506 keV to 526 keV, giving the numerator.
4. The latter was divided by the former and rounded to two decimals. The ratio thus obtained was 0.86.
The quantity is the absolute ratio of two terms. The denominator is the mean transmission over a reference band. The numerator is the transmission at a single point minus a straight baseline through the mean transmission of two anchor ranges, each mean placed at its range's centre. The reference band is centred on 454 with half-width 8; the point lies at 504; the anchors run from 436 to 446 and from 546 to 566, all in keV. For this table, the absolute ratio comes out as 0.16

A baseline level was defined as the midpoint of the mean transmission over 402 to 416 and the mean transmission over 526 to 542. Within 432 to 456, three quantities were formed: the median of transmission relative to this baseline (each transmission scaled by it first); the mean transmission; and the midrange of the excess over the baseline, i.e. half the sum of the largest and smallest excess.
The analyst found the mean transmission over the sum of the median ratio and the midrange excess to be 31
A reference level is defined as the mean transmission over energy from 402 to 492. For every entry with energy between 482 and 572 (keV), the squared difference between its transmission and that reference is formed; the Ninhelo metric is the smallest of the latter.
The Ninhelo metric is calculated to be 5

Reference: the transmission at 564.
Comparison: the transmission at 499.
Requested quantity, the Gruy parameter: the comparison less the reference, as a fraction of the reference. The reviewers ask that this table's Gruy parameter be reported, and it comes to 0.60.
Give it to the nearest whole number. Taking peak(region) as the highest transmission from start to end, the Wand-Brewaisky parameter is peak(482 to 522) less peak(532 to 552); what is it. 61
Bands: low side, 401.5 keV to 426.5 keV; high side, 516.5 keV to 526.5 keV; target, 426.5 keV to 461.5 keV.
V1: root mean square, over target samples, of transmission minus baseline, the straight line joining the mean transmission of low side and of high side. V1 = 11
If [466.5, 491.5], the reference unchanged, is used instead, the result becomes 46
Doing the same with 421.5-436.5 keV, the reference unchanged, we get 12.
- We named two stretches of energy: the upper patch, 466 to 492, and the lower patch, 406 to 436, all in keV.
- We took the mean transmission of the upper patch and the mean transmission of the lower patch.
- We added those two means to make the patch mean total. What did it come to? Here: 530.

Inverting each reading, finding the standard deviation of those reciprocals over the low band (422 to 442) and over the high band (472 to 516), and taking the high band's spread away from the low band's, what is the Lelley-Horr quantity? -0.0003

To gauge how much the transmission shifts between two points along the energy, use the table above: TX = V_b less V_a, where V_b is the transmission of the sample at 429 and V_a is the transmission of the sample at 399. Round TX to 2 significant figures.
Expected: -20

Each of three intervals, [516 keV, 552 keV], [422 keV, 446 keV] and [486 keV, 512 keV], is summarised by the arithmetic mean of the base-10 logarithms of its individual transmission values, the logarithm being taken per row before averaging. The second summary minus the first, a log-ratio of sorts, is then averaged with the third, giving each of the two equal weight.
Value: 1.24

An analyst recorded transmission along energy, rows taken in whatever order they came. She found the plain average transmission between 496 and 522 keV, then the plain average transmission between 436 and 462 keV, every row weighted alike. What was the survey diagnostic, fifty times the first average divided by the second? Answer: 49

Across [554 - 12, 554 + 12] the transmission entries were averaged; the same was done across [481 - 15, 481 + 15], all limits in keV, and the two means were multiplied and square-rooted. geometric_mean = 227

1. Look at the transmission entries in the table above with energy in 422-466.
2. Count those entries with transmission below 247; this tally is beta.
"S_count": 0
